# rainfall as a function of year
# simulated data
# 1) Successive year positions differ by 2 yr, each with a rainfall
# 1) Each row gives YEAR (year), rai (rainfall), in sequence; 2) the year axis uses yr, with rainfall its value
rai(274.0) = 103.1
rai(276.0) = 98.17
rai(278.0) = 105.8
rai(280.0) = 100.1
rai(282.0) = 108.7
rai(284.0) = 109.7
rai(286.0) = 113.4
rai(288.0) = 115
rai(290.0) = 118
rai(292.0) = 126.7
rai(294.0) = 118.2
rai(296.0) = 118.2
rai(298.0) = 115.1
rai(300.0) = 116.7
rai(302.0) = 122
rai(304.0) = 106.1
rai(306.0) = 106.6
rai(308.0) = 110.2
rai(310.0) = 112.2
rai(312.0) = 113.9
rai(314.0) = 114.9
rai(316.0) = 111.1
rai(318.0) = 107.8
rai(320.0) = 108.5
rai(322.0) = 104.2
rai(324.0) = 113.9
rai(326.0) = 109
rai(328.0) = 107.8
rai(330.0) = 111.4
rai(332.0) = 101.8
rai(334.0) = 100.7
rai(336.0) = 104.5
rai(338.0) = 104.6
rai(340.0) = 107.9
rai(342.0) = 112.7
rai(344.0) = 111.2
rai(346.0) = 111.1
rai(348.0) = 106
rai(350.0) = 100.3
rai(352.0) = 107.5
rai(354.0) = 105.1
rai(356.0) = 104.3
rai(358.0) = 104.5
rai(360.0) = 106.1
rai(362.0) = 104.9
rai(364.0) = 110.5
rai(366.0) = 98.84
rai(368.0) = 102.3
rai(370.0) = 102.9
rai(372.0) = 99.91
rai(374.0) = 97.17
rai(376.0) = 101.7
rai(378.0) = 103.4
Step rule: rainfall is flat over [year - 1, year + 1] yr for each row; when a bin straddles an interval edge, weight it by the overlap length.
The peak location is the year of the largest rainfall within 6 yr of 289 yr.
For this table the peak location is 292.0 yr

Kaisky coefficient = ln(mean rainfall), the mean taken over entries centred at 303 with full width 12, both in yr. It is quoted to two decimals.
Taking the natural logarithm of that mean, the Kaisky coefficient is 4.73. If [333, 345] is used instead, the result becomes 4.67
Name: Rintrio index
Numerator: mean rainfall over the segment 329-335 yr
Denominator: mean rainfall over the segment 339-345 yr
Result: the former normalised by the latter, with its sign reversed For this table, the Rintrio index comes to -0.95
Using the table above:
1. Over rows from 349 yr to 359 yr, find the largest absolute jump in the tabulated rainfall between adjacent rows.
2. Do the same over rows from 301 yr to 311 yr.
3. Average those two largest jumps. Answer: 12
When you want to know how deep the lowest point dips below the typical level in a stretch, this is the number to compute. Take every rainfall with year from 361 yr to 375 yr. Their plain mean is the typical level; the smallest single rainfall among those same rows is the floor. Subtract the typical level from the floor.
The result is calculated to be -5.2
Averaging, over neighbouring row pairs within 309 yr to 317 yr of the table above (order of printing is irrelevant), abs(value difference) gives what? 2.2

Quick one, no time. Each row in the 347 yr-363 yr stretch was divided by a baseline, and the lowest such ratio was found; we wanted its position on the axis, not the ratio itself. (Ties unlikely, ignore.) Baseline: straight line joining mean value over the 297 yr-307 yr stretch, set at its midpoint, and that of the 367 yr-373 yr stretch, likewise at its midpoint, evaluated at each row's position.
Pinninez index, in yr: 350.0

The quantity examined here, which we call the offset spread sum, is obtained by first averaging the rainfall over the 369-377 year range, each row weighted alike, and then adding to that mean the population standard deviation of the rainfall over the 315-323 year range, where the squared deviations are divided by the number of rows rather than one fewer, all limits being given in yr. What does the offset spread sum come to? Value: 103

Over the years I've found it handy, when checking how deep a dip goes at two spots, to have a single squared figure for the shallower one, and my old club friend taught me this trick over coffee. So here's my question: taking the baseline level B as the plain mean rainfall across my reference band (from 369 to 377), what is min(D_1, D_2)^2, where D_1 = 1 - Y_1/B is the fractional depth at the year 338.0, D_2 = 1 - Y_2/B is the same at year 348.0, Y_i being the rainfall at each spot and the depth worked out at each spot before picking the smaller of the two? 0.0031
